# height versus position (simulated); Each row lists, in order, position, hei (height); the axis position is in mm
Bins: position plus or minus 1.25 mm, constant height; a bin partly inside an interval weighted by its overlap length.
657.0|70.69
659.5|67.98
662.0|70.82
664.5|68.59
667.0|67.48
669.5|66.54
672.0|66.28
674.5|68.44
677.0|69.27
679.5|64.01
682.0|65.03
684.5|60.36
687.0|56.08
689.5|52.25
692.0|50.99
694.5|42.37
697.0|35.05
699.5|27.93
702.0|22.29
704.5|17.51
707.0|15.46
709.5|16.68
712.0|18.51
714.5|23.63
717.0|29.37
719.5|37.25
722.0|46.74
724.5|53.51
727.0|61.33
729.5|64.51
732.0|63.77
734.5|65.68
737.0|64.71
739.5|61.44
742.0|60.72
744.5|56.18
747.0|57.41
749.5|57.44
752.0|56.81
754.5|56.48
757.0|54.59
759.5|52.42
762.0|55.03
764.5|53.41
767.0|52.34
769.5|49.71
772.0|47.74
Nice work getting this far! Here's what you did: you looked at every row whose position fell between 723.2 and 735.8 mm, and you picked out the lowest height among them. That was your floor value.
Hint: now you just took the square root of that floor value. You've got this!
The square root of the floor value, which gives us 7.3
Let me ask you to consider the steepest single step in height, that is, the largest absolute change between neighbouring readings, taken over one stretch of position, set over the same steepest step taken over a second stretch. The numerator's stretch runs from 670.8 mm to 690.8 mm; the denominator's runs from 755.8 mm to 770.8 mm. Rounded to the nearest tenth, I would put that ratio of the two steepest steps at 2.0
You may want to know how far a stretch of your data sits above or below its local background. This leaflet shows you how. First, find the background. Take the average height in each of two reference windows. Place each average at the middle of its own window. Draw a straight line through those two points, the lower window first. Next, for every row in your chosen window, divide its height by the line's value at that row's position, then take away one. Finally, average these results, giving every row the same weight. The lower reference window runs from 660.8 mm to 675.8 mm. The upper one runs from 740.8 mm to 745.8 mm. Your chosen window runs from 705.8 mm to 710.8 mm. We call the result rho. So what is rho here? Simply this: -0.74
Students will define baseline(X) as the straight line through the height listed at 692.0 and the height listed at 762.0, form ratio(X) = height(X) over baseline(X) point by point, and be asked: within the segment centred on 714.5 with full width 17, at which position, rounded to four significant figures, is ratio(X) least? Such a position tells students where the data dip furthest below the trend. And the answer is 707.0 mm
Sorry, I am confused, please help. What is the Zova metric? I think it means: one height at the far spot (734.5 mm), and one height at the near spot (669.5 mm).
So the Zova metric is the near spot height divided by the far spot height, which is 1.01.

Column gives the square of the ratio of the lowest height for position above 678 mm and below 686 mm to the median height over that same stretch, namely 0.89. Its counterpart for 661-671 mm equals 0.96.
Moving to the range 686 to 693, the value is 0.95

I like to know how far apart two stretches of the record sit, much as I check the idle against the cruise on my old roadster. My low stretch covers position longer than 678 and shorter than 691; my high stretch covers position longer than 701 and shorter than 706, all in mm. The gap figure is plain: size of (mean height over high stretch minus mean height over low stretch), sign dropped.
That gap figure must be 40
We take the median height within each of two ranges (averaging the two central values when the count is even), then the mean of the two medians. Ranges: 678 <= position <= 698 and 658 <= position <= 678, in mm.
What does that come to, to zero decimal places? 61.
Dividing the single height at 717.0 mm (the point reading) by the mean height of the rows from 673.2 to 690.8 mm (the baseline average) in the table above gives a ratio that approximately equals 0.47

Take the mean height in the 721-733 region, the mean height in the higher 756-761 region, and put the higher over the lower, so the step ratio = 0.92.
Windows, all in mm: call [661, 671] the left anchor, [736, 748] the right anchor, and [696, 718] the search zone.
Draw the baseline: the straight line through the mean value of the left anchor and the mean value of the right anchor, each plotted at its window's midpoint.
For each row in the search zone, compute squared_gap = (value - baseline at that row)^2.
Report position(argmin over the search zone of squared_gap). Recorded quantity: 697.0 mm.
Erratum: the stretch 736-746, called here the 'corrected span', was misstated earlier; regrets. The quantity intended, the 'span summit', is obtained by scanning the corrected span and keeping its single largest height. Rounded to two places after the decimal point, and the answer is 64.71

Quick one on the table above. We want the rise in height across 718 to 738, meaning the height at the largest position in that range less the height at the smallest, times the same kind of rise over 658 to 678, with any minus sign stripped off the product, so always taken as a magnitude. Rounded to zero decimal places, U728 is 35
